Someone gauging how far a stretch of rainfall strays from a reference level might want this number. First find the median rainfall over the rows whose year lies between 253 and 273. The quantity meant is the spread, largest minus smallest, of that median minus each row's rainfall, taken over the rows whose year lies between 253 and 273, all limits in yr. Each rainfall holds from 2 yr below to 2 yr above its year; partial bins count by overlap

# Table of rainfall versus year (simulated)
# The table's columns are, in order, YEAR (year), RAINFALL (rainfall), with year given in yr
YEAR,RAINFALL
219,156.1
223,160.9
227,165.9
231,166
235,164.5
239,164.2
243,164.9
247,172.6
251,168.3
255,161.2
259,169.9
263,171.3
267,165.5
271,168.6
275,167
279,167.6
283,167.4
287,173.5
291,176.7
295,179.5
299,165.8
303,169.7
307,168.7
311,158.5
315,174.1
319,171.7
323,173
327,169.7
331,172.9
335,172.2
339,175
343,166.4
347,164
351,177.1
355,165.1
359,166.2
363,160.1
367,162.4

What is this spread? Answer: 10.1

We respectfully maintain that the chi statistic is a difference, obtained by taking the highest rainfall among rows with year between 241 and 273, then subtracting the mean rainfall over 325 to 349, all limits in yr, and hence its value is 3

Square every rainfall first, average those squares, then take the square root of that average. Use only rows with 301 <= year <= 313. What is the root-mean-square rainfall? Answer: 166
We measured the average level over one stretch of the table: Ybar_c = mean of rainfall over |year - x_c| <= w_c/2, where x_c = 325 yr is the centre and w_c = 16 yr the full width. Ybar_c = 172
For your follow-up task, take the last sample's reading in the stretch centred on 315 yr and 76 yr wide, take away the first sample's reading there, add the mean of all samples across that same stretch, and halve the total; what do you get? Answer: 90.1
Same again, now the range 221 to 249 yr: 88.6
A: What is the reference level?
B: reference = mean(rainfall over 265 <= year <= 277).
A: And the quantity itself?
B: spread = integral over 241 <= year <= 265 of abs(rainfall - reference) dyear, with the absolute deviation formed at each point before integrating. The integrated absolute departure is 88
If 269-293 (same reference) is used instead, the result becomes 75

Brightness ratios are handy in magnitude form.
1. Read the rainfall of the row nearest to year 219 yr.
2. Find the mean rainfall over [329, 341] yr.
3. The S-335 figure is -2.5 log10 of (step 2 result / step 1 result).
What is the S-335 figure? -0.11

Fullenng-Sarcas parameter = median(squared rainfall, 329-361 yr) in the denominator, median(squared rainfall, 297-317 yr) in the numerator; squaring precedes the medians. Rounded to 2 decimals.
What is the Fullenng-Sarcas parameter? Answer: 0.99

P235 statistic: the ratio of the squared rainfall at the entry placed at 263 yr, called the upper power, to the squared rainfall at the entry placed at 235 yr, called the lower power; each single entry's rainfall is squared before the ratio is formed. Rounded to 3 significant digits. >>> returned 1.08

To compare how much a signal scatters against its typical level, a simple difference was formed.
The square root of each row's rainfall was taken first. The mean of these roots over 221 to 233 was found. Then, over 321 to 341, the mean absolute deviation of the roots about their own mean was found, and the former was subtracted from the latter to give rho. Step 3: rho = -12.8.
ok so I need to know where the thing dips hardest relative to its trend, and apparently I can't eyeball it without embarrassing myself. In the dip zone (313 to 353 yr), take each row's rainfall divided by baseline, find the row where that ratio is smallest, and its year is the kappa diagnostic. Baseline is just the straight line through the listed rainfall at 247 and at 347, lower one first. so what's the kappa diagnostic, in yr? 347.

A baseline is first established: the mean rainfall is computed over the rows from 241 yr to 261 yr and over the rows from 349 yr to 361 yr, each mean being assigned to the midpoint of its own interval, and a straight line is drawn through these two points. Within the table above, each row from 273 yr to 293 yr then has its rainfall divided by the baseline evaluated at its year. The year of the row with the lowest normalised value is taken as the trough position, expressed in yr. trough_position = 275 yr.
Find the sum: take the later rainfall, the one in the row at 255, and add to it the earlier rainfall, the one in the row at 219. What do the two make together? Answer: 317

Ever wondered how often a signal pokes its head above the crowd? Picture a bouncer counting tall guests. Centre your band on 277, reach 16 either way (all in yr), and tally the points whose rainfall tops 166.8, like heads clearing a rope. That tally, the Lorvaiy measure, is 7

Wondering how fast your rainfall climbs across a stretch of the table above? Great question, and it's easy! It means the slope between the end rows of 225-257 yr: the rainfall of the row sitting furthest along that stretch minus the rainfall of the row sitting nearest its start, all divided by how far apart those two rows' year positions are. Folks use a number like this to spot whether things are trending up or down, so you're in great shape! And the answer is -0.17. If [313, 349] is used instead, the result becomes -0.32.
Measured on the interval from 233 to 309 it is 0.06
